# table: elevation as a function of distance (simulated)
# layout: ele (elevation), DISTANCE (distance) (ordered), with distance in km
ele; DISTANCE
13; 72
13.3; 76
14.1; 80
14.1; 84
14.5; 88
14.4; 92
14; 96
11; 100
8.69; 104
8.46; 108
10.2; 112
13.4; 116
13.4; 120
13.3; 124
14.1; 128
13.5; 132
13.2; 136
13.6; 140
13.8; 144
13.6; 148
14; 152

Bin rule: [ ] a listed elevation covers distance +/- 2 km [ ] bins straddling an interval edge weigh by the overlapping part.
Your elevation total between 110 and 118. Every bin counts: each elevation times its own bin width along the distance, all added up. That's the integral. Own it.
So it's 94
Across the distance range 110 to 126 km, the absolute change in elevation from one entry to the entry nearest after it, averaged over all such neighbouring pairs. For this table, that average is 1.1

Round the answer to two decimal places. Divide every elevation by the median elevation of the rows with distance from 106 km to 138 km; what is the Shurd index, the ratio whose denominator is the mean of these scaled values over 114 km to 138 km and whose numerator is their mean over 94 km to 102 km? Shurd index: 0.93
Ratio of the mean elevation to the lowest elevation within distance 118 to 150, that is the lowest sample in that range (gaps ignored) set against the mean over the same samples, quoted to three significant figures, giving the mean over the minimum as 1.03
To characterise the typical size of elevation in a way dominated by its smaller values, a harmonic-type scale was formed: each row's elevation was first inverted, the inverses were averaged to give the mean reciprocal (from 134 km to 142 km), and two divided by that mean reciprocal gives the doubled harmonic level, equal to 26.8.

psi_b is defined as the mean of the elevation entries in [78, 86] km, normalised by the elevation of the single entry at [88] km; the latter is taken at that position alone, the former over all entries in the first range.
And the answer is 0.97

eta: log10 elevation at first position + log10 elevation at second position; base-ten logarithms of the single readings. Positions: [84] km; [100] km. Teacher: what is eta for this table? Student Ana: 2.19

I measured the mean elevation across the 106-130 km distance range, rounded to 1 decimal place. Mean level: 12.1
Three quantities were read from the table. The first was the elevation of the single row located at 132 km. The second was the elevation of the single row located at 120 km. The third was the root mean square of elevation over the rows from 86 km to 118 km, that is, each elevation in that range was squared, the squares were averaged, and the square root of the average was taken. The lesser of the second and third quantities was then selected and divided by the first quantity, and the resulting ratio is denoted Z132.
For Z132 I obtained 0.89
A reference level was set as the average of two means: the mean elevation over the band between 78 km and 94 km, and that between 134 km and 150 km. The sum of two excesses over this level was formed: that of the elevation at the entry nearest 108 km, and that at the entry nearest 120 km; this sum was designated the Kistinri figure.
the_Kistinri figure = -6.0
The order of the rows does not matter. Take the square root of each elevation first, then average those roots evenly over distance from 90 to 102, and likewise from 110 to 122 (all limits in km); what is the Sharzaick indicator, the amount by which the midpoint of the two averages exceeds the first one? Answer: -0.06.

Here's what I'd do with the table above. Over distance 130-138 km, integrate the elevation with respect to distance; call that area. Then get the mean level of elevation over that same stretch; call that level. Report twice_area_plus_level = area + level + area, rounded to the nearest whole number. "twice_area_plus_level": 227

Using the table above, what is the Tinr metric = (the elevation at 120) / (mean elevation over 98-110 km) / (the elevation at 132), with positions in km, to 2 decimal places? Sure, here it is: 0.11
